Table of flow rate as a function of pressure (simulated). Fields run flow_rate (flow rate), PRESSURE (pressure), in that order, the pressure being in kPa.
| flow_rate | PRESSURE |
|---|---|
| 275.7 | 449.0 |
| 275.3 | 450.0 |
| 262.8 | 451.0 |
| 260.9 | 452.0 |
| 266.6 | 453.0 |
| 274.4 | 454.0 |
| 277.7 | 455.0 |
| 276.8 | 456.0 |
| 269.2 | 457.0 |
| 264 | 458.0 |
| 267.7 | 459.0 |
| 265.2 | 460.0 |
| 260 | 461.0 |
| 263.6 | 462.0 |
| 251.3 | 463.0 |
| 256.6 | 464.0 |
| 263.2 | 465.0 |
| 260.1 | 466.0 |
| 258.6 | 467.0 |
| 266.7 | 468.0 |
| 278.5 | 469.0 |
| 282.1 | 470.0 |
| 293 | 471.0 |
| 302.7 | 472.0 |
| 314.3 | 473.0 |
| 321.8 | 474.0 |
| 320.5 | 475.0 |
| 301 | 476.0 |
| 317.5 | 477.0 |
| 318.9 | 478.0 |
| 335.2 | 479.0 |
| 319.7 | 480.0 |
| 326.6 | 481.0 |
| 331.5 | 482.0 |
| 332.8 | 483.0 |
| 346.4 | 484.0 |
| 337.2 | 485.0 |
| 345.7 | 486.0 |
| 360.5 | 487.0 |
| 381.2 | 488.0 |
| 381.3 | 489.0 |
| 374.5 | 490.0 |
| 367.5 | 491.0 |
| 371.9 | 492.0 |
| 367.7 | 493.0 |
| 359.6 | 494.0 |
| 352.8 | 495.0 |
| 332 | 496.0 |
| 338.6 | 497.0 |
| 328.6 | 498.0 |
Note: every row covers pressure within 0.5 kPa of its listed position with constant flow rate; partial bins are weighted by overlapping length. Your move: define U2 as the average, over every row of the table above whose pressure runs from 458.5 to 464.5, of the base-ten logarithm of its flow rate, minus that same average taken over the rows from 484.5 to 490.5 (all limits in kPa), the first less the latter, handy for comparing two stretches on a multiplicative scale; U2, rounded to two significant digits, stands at -0.14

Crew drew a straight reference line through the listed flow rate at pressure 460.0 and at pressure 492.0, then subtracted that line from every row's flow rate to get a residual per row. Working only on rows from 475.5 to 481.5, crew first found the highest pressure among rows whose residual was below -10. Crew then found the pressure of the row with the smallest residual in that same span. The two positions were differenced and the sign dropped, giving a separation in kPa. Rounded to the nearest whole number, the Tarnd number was 4 kPa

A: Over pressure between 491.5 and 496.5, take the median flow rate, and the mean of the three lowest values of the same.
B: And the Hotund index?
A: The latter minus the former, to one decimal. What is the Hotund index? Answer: -11.5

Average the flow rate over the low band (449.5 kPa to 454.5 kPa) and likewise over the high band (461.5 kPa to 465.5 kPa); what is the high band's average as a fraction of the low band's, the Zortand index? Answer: 0.97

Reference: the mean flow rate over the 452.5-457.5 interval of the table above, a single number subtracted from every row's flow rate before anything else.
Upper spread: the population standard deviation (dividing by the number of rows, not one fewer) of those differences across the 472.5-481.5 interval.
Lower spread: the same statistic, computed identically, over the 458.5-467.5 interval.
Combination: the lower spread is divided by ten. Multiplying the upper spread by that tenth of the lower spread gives 4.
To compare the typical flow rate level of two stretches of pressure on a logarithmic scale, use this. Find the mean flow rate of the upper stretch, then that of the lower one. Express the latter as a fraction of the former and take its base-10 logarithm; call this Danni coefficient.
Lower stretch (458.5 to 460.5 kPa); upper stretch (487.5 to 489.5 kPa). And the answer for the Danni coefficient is -0.16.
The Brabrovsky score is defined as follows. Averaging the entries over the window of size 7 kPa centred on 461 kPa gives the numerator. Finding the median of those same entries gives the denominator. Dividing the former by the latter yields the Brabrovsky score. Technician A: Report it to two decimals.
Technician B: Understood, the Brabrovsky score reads 0.99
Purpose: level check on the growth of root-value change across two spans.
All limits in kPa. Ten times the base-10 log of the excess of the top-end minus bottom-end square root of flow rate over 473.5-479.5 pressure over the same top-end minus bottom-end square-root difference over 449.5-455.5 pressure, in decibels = -5.3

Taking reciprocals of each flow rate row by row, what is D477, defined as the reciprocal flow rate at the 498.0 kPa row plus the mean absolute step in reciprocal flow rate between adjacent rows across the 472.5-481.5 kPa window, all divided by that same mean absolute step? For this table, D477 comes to 30.0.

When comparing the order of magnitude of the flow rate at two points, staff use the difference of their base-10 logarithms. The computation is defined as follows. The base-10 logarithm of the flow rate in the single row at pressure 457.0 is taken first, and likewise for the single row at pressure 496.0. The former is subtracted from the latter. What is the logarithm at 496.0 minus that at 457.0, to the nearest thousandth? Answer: 0.091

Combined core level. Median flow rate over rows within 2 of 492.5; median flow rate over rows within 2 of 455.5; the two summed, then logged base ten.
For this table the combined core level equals 2.808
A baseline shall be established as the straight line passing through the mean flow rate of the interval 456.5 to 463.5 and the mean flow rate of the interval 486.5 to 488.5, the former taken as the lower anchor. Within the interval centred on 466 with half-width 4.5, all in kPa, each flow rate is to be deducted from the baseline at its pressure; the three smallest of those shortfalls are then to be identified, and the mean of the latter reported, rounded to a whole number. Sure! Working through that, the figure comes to 15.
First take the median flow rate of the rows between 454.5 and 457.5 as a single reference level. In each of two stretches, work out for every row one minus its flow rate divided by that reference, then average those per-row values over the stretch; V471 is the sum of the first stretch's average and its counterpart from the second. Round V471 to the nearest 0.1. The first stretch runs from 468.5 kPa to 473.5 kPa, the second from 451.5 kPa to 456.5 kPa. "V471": 0.0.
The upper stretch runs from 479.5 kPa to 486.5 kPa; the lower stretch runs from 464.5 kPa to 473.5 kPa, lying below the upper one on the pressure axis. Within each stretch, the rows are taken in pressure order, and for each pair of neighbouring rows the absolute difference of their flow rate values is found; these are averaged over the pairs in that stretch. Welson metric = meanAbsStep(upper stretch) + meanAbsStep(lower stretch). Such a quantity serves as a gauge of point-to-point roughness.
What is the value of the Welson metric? 14.9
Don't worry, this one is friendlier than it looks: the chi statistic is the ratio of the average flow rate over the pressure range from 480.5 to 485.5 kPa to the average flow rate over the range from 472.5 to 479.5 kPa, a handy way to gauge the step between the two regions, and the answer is 1.05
